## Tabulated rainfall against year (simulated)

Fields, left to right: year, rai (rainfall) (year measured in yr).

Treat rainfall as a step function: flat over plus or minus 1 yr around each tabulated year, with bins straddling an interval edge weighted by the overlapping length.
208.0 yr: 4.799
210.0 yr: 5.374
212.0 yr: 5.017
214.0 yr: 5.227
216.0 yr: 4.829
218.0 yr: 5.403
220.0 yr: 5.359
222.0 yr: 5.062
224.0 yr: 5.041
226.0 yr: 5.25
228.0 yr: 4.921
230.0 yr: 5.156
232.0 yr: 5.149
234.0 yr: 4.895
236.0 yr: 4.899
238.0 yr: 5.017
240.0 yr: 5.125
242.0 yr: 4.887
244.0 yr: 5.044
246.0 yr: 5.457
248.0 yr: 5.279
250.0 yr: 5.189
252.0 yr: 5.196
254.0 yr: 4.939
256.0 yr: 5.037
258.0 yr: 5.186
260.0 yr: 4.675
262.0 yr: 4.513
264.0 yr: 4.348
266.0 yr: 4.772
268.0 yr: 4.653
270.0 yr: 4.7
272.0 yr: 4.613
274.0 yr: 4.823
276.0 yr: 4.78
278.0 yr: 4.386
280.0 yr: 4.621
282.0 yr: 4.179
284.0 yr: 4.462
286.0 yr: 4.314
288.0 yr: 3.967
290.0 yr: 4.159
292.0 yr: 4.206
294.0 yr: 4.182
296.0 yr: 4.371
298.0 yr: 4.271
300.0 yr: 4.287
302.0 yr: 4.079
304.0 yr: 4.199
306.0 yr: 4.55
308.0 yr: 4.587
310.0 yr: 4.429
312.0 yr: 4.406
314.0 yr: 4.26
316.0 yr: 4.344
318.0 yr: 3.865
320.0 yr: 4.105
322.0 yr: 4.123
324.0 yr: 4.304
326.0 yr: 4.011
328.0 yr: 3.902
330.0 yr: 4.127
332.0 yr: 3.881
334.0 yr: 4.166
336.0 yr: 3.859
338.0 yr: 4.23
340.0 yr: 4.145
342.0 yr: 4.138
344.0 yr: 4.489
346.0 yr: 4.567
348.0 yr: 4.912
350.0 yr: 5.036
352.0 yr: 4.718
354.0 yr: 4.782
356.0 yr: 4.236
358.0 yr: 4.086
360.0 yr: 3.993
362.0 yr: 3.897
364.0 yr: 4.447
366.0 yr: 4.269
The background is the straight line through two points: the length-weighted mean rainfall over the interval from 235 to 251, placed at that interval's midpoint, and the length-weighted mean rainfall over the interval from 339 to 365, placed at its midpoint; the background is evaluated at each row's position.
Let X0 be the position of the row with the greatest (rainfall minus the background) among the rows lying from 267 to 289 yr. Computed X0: 274.0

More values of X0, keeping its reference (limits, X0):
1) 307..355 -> 350.0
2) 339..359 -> 350.0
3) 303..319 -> 308.0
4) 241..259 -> 246.0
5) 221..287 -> 246.0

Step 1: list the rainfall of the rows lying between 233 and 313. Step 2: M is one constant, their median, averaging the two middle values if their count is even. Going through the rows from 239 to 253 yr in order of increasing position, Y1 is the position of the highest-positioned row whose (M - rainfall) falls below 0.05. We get 252.0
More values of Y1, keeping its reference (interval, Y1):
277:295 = 280.0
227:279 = 276.0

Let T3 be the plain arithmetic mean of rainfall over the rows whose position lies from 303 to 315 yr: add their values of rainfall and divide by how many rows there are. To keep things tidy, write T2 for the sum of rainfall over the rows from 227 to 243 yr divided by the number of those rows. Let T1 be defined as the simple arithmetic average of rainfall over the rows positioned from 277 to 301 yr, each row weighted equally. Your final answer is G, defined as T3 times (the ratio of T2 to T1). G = 5.1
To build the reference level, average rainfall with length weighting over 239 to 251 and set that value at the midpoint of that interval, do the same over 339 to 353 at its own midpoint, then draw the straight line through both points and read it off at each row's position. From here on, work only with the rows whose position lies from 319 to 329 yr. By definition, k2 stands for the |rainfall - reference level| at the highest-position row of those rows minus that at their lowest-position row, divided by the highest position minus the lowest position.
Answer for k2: 0.02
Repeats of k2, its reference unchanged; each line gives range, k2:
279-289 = 0.08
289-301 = -0.02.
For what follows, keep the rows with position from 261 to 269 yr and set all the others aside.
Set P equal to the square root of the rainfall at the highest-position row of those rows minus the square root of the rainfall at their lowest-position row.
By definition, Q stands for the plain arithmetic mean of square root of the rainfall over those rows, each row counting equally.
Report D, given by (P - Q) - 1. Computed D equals -3.11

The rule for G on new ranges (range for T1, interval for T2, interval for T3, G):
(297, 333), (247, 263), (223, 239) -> 6.0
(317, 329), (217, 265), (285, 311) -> 5.3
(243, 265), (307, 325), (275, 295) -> 3.7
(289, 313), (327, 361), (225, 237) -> 5.0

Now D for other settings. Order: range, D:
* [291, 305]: -3.06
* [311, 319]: -3.19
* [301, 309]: -2.96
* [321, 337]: -3.08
